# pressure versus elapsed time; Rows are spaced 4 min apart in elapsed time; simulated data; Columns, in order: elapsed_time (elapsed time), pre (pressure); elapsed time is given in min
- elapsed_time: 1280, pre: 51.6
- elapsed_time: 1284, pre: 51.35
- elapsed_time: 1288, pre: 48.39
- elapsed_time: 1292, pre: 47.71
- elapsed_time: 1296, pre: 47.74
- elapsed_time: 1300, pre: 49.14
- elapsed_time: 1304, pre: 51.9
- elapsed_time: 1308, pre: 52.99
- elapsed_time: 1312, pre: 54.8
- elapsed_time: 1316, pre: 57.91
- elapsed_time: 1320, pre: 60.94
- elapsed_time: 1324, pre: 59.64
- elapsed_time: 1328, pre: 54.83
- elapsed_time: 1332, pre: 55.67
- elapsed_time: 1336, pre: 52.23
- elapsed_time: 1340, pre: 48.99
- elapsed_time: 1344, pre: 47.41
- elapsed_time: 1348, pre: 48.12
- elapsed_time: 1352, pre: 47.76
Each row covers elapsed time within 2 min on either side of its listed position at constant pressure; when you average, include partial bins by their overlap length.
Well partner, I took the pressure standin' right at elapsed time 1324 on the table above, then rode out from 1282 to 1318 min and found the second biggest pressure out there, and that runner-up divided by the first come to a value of 0.92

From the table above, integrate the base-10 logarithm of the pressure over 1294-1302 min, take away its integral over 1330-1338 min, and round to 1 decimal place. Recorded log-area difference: -0.4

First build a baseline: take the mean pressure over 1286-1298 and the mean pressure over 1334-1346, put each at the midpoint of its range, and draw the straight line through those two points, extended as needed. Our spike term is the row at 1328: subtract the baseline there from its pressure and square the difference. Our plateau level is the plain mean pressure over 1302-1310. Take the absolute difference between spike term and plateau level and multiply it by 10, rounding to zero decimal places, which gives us 201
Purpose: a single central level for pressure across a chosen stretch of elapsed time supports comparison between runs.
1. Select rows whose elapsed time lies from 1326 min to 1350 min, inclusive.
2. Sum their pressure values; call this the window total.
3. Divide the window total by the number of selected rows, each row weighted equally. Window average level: 51.2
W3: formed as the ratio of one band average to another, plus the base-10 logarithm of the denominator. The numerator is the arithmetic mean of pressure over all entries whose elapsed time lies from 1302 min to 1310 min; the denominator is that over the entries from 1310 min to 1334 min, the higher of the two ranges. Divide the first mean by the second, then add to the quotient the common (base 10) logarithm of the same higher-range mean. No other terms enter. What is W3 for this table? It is 2.67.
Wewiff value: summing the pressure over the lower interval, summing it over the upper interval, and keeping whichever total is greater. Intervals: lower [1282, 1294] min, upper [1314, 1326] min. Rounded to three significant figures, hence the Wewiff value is 178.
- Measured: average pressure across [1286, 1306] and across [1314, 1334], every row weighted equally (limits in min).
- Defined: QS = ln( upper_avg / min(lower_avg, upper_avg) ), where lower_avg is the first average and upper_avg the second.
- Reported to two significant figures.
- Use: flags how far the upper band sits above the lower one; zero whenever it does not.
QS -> 0.17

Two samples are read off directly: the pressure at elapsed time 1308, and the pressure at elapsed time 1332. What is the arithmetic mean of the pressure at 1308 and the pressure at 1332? 54.3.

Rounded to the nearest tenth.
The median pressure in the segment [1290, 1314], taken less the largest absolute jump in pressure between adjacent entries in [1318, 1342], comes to 45.7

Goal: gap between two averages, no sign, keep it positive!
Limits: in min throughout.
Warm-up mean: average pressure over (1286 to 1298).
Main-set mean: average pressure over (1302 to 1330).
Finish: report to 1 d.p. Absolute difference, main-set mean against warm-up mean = 8.2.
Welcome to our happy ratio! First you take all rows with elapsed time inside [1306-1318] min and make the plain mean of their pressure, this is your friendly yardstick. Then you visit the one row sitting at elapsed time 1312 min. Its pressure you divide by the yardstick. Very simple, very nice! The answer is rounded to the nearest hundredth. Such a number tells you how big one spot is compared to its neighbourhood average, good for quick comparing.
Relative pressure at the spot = 0.99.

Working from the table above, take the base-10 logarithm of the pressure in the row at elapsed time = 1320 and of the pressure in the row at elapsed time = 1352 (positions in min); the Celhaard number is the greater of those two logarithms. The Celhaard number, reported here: 1.78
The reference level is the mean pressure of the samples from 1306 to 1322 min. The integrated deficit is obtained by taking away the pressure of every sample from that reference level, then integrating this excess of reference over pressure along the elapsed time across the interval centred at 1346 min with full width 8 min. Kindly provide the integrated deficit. 71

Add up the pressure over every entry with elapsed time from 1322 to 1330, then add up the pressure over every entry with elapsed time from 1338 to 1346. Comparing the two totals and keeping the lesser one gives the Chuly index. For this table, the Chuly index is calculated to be 96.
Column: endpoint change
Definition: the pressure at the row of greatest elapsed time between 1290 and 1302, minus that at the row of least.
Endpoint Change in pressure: 1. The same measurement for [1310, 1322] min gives 6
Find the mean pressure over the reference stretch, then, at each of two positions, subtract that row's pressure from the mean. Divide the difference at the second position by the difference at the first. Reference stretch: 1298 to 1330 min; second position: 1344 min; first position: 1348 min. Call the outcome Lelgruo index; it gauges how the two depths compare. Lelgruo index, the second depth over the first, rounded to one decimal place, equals 1.1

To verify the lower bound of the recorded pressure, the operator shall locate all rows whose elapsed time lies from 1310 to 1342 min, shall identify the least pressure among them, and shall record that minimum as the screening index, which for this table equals 48.99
